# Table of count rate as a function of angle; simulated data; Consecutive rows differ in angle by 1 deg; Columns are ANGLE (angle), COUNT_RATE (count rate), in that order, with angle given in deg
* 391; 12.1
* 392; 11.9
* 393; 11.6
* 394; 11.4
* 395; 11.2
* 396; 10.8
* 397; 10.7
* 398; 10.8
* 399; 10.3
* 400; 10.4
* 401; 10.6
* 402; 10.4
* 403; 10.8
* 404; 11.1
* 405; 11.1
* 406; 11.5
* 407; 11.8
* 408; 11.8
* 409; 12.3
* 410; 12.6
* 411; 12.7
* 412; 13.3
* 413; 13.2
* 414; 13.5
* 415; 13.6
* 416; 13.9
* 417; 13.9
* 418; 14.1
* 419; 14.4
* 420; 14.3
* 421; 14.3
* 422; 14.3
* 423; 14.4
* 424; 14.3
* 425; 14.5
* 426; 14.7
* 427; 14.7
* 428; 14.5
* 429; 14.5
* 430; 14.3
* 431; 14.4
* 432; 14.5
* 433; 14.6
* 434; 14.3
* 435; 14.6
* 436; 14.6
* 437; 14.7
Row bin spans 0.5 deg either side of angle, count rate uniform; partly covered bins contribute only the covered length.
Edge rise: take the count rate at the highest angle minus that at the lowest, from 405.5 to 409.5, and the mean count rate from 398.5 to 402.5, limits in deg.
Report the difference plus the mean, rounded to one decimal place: 11.2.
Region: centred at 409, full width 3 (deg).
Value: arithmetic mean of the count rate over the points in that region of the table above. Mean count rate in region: 12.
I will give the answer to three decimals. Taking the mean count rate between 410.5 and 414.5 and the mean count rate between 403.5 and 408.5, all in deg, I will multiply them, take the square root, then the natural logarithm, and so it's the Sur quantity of 2.509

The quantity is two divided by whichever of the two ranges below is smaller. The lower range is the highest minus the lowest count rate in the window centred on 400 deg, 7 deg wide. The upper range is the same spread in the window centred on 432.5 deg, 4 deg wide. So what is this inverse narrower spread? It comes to 6.7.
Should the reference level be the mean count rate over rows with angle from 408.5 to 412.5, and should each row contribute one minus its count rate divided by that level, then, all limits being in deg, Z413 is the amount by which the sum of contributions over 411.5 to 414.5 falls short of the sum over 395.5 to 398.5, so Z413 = 0.6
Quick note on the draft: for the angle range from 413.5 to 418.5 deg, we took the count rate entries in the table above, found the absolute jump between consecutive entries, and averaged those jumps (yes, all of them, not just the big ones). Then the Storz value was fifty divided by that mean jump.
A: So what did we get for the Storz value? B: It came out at 333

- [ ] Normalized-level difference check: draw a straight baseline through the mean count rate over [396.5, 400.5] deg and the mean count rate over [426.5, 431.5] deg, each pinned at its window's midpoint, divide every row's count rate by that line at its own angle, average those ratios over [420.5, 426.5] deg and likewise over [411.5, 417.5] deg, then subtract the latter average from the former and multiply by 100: -2.9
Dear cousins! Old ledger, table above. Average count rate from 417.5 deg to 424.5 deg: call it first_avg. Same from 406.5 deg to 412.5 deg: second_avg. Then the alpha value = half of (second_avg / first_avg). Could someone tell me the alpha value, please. 0.43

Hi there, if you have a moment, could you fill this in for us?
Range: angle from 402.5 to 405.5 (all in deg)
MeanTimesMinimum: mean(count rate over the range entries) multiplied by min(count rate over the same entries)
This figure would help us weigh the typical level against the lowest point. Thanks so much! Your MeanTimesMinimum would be 119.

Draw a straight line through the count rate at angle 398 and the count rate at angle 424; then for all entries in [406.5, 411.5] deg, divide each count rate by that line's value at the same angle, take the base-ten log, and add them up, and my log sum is -0.01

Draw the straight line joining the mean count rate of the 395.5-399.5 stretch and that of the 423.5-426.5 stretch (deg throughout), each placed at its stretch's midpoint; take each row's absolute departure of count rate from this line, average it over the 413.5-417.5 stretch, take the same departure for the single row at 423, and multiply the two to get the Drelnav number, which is 0.100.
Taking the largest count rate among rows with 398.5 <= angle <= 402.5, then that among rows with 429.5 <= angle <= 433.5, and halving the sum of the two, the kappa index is 12.6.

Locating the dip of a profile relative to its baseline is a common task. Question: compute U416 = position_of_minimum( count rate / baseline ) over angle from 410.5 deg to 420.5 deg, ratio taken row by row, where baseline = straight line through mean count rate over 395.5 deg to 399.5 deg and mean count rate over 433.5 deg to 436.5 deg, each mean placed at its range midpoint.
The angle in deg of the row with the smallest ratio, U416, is 411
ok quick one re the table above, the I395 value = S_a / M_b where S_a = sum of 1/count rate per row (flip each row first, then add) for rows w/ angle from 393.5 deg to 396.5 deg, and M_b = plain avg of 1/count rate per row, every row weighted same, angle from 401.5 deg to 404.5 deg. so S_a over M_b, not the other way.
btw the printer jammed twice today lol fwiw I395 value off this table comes 2.90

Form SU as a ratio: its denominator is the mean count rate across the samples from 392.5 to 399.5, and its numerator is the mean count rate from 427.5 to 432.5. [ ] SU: 1.32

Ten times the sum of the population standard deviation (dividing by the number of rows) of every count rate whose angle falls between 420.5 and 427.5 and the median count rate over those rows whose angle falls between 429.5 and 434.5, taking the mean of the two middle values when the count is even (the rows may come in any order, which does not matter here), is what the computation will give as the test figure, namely 146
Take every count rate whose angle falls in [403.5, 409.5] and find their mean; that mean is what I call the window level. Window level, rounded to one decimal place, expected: 11.6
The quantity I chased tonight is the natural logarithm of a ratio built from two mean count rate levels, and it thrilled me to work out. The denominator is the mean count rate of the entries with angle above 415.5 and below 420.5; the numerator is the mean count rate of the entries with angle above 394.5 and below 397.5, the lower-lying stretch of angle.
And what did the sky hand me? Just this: -0.26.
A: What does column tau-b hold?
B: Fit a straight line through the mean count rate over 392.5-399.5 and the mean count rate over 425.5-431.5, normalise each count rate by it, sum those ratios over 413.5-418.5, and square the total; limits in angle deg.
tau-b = 27.5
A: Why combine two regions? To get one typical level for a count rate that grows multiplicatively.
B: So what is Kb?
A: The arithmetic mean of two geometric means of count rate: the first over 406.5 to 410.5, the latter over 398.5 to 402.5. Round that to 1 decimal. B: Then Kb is 11.3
